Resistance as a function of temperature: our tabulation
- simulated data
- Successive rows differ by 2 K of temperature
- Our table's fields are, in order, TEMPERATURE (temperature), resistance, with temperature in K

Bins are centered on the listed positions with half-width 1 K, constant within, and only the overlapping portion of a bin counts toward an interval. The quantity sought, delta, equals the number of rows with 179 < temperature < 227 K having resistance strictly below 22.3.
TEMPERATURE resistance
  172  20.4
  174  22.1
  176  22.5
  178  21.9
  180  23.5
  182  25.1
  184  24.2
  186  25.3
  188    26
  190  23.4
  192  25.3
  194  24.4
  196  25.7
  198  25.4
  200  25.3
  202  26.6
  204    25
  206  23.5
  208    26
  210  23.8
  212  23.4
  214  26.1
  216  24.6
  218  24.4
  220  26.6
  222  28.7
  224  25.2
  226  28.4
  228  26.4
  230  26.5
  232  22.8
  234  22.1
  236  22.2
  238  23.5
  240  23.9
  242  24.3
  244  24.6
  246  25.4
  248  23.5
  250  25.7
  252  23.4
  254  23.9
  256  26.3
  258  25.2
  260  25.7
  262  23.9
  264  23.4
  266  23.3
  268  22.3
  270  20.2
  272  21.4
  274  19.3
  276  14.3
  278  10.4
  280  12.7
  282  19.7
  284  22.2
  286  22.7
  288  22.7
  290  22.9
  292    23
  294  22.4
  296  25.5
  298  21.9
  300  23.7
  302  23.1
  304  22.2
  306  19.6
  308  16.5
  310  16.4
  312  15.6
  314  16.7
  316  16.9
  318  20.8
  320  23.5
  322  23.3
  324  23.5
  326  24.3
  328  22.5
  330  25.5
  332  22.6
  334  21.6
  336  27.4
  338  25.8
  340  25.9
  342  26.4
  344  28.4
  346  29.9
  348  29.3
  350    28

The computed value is 0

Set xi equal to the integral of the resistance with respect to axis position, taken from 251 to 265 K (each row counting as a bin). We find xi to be 344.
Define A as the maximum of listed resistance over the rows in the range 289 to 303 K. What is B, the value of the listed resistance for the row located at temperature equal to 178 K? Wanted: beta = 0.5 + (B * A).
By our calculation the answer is 559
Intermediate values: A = 25.5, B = 21.9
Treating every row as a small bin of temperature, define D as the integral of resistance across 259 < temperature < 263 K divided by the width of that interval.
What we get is 24.8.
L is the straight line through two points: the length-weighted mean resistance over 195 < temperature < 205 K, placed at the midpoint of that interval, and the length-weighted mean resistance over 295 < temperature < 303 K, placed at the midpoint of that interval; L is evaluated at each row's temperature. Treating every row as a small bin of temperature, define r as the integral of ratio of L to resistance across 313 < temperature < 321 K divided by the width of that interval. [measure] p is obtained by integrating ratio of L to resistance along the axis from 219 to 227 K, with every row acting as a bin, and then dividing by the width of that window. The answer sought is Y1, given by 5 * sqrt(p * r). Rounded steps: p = 0.93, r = 1.22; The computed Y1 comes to 5.30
